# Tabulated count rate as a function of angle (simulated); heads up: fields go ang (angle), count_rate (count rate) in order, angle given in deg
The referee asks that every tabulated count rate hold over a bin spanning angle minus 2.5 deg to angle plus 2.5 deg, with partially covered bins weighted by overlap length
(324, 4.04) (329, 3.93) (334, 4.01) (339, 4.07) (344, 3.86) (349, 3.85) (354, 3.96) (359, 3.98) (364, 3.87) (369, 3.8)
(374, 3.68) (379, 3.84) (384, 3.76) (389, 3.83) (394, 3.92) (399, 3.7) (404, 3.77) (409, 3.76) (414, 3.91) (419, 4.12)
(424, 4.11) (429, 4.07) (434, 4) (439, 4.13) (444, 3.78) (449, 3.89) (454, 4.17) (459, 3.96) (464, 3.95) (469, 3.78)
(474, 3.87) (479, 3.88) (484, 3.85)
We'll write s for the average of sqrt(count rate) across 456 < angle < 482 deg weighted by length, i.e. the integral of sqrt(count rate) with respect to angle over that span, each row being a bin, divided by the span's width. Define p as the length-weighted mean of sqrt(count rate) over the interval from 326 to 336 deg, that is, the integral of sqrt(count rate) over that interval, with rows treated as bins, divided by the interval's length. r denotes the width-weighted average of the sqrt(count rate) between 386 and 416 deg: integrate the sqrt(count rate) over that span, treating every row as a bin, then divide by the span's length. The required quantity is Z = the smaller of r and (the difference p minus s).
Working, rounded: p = 1.99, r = 1.95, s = 1.97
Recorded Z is 0.020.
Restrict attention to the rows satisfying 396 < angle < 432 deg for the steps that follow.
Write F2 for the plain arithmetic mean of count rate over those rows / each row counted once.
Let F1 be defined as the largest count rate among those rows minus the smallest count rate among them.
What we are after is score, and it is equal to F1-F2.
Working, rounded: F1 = 0.42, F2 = 3.92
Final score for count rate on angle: -3.50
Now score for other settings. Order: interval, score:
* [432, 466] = -3.59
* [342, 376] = -3.56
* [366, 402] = -3.55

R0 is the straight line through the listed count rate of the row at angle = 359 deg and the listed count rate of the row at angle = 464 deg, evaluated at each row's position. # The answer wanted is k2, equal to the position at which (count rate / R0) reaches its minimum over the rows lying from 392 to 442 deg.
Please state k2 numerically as 399 deg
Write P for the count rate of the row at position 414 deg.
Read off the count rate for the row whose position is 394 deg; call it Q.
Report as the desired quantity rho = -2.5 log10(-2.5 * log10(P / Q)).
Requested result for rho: 6.4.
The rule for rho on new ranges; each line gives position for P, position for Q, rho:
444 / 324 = 2.9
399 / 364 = 3.3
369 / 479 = 4.1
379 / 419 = 2.8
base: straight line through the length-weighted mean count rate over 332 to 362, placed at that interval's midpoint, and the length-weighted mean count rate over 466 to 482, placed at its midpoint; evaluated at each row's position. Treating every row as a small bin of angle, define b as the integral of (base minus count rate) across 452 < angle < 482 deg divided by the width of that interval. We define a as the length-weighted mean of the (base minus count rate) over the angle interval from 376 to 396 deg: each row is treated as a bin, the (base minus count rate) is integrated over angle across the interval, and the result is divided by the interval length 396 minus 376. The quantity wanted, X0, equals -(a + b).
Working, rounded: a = 0.09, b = -0.08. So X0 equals -0.012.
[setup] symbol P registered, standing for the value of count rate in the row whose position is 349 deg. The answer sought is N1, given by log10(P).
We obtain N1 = 0.585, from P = 3.85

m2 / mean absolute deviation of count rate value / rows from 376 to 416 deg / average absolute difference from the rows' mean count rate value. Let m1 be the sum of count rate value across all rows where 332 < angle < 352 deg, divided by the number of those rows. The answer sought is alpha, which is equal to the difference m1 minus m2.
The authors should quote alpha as 3.88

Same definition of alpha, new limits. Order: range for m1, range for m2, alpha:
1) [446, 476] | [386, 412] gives 3.87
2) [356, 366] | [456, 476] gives 3.86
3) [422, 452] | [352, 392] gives 3.92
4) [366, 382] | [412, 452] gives 3.67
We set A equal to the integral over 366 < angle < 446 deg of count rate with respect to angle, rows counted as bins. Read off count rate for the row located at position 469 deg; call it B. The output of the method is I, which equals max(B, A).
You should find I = 311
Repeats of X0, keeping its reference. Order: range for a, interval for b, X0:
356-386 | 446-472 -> -0.022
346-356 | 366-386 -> -0.205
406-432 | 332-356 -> 0.090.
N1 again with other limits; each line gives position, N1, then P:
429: 0.610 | 4.07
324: 0.606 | 4.04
